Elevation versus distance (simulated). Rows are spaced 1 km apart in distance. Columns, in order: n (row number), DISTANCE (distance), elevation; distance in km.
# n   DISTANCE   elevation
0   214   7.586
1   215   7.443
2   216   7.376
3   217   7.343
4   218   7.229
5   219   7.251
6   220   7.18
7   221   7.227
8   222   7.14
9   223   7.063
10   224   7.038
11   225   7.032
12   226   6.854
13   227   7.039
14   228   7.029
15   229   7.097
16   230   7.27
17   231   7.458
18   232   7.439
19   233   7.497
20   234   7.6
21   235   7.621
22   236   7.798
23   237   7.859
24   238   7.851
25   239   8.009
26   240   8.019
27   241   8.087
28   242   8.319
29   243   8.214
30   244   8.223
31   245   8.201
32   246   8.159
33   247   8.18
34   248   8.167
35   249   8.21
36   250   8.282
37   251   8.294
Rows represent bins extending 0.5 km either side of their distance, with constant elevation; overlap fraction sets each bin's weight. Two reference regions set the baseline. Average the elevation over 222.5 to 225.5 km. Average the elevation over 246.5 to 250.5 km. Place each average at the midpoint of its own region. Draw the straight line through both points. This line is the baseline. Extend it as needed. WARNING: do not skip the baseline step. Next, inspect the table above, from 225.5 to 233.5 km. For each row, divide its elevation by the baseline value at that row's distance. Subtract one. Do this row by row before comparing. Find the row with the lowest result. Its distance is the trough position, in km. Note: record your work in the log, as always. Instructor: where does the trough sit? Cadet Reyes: 226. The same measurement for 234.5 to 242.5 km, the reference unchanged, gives 235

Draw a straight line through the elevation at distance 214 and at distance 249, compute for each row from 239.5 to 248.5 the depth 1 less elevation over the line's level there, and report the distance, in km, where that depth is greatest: 240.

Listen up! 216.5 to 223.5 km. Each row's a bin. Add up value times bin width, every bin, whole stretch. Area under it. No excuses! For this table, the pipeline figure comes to 50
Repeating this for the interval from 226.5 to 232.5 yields 43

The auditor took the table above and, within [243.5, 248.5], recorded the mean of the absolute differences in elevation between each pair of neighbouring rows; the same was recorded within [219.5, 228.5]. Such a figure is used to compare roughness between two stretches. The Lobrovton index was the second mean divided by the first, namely 3.1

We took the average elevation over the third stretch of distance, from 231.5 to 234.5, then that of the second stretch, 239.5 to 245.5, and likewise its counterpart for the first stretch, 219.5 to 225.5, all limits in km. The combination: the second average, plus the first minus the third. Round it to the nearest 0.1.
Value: 7.8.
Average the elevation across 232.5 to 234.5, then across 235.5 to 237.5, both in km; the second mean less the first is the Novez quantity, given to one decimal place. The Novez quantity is 0.3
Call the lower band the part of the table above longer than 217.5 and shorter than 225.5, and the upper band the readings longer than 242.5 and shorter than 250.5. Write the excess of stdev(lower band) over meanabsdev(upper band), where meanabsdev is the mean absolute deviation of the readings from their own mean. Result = 0.06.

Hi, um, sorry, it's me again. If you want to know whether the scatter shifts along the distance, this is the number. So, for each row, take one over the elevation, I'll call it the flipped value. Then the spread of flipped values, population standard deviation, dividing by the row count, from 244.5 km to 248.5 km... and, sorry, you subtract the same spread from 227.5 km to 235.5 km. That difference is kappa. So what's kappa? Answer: -0.0036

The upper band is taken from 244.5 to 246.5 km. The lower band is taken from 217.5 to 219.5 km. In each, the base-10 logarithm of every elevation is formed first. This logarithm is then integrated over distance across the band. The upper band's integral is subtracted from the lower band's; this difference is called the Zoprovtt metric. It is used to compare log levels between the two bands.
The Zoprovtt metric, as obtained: -0.11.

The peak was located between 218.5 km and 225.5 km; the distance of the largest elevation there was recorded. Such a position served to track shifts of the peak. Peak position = 219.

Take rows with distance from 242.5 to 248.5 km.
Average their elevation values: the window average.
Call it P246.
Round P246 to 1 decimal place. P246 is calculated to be 8.2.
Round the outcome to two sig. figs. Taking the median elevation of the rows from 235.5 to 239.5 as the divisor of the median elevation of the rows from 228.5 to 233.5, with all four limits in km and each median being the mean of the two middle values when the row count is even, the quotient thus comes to 0.95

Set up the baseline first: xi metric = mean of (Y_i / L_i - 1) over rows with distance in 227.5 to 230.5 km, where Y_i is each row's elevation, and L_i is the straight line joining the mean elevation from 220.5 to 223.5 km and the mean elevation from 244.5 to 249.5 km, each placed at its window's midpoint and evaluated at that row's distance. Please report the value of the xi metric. -0.04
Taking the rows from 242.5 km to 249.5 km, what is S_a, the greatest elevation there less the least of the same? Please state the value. 0.06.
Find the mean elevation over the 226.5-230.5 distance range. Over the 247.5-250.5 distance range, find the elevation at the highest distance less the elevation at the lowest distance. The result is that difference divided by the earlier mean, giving 0.02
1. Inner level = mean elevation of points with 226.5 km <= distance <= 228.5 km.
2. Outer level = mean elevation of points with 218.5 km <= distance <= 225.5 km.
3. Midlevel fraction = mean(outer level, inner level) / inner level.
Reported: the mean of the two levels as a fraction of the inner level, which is 1.01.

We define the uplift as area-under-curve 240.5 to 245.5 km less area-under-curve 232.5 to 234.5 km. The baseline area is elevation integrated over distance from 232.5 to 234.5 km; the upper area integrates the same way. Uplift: 26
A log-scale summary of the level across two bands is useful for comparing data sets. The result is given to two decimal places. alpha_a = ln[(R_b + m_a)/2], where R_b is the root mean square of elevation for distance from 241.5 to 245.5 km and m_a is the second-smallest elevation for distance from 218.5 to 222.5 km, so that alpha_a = 2.04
